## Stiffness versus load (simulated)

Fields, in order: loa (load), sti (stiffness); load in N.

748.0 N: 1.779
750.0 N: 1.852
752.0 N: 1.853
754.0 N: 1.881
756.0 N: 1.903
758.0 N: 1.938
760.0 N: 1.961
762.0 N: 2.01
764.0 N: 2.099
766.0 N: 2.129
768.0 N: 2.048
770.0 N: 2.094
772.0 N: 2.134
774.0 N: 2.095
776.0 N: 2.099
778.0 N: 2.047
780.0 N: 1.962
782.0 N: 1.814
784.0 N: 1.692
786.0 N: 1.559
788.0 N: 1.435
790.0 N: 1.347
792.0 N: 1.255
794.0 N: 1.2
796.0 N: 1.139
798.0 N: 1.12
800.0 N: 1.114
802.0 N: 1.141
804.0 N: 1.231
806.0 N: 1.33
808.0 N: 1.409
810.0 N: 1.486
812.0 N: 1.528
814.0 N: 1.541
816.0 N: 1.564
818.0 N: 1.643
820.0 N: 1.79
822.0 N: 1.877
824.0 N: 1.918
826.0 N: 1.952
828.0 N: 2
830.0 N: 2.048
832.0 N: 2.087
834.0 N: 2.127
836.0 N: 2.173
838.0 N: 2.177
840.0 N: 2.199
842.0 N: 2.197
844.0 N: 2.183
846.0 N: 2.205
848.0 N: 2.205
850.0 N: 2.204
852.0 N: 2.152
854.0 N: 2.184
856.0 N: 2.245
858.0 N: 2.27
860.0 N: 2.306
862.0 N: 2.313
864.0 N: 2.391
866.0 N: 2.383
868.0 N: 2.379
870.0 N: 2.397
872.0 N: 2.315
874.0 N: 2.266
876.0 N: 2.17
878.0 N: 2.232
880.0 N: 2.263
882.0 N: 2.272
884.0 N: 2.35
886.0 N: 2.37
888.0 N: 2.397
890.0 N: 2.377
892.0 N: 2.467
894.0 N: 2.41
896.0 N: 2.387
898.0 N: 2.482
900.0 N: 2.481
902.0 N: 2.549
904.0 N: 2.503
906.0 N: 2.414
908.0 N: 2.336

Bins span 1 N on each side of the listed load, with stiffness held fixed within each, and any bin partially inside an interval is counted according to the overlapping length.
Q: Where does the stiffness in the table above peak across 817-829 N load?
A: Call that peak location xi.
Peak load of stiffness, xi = 828.0 N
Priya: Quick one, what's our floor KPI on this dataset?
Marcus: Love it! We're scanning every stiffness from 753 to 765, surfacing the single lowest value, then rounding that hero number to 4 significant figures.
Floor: 1.881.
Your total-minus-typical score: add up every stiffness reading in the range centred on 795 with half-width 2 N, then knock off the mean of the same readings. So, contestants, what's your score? 1.17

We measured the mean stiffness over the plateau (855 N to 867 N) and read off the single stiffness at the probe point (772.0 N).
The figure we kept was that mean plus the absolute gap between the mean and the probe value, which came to 2.5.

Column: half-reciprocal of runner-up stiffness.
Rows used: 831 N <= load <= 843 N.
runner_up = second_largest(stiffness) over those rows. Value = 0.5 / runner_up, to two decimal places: 0.23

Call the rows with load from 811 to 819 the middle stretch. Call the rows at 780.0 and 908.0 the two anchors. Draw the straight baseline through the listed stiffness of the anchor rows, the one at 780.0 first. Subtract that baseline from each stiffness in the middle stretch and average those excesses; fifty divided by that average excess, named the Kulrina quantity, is -101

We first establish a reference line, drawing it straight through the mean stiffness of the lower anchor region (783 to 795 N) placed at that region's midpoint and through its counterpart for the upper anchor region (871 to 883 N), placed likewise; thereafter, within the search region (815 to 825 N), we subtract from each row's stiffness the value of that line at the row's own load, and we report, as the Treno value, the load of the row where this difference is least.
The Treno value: 816.0 N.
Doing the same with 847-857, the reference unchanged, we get 852.0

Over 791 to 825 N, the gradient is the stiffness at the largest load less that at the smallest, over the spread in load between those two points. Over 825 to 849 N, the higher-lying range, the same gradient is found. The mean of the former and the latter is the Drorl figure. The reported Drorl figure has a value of 0.016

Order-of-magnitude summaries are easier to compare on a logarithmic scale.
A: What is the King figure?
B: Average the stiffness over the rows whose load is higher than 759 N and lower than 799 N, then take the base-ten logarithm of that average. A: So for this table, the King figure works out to 0.25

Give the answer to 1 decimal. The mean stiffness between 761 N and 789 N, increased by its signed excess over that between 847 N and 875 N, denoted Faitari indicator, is 1.6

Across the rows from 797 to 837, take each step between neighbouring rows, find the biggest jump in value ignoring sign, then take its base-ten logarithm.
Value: -0.83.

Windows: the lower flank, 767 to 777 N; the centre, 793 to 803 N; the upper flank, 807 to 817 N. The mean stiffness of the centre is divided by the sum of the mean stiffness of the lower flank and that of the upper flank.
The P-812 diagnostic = 0.32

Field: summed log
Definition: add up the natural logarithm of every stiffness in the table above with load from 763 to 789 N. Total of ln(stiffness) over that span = 8.5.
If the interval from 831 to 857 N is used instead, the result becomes 10.1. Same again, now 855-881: 10.8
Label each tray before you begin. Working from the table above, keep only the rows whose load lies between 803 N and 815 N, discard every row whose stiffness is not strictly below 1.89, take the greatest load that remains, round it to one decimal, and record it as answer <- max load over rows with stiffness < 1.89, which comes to 814.0 N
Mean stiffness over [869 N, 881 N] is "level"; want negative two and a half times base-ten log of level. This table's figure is -0.9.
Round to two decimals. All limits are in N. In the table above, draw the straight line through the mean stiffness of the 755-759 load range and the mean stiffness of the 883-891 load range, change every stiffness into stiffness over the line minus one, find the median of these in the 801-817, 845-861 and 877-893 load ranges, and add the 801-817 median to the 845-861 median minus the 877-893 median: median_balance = -0.32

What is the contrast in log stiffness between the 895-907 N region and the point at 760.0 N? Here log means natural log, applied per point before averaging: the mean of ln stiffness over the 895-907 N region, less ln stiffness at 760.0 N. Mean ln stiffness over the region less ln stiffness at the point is 0.23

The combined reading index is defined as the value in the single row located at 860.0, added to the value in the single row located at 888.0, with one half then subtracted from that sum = 4.20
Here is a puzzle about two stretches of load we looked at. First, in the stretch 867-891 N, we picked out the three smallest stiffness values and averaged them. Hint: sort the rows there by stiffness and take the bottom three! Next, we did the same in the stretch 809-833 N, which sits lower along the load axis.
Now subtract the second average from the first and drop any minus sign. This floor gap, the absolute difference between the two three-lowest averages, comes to 0.70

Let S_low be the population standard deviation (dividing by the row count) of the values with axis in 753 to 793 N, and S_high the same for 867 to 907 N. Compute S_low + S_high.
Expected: 0.36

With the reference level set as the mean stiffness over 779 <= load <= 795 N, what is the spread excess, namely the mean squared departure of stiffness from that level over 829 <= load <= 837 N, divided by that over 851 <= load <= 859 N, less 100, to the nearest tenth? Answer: -99.3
